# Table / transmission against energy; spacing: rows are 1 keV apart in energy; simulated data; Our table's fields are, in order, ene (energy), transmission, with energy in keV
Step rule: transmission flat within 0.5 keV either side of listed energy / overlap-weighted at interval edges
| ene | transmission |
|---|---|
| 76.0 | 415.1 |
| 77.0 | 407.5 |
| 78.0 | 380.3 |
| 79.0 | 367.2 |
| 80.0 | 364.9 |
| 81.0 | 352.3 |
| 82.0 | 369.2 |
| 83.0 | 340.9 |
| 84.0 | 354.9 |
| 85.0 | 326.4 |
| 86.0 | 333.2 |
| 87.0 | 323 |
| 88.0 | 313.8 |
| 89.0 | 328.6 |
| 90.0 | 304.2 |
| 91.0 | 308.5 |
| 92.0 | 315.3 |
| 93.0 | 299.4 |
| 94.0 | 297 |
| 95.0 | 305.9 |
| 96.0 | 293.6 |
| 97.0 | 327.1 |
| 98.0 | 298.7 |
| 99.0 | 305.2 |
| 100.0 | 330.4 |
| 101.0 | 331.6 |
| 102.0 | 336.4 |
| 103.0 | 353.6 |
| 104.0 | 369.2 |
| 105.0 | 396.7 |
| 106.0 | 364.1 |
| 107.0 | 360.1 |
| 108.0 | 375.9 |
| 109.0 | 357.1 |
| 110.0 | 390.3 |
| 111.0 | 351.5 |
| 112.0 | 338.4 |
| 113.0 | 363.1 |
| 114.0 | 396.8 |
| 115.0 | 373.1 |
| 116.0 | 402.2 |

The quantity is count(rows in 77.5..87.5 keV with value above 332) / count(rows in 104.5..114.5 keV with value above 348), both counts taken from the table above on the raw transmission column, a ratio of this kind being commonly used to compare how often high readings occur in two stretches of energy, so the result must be 0.9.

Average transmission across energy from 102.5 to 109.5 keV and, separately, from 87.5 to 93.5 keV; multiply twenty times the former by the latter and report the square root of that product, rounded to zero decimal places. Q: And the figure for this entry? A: 1515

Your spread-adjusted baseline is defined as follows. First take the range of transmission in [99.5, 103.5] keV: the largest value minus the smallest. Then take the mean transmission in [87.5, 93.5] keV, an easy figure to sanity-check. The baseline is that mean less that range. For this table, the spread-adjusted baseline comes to 288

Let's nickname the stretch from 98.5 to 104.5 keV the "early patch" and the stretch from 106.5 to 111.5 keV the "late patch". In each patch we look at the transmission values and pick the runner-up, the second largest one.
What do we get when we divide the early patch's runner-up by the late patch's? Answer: 0.94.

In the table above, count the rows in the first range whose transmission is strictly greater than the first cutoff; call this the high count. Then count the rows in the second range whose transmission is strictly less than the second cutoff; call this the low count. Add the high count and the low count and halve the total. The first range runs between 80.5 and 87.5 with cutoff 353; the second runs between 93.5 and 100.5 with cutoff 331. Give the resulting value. 4.5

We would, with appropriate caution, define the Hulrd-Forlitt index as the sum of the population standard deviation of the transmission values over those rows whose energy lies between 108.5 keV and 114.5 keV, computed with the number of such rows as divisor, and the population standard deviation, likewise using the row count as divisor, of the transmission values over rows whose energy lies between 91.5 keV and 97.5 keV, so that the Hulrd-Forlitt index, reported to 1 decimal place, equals 32.4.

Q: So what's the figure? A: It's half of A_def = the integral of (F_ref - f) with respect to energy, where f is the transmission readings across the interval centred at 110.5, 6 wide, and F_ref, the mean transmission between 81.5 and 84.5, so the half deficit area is -23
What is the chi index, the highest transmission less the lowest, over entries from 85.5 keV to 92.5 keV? 29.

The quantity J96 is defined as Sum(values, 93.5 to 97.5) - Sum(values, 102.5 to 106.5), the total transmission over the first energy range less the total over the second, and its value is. -260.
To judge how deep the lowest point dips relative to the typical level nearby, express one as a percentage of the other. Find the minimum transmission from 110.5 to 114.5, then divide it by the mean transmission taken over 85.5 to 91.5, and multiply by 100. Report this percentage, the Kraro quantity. 106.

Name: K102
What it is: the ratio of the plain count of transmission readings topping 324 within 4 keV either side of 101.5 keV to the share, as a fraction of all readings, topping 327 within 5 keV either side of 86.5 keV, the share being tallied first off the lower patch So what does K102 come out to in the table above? 12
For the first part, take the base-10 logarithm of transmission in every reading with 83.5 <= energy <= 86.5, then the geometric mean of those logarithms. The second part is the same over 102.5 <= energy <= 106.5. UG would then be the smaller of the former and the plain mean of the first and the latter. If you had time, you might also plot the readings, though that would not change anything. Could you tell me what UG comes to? 2.53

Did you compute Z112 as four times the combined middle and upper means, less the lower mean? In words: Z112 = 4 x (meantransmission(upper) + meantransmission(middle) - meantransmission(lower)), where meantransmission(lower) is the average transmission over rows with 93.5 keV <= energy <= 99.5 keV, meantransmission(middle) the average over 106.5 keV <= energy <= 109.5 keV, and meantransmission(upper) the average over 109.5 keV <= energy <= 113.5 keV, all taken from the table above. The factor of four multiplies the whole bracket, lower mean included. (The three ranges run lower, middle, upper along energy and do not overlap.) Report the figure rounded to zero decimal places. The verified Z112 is 1682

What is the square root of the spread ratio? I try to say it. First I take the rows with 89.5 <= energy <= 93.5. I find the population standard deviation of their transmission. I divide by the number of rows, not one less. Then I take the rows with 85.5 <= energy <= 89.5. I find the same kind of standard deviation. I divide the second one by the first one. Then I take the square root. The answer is 1.1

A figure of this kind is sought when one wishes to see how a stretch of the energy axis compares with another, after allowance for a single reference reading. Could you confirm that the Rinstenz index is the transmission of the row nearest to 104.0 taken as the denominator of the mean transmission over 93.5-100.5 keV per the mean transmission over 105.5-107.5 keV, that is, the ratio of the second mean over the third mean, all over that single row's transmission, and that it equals 0.0023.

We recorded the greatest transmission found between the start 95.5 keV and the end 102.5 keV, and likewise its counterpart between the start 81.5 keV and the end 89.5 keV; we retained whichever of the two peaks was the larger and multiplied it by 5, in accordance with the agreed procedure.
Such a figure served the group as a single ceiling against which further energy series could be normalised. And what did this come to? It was 1846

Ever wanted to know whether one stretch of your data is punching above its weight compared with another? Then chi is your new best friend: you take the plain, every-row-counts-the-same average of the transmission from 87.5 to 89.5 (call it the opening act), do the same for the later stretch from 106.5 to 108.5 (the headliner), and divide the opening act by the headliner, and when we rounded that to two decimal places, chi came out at 0.87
